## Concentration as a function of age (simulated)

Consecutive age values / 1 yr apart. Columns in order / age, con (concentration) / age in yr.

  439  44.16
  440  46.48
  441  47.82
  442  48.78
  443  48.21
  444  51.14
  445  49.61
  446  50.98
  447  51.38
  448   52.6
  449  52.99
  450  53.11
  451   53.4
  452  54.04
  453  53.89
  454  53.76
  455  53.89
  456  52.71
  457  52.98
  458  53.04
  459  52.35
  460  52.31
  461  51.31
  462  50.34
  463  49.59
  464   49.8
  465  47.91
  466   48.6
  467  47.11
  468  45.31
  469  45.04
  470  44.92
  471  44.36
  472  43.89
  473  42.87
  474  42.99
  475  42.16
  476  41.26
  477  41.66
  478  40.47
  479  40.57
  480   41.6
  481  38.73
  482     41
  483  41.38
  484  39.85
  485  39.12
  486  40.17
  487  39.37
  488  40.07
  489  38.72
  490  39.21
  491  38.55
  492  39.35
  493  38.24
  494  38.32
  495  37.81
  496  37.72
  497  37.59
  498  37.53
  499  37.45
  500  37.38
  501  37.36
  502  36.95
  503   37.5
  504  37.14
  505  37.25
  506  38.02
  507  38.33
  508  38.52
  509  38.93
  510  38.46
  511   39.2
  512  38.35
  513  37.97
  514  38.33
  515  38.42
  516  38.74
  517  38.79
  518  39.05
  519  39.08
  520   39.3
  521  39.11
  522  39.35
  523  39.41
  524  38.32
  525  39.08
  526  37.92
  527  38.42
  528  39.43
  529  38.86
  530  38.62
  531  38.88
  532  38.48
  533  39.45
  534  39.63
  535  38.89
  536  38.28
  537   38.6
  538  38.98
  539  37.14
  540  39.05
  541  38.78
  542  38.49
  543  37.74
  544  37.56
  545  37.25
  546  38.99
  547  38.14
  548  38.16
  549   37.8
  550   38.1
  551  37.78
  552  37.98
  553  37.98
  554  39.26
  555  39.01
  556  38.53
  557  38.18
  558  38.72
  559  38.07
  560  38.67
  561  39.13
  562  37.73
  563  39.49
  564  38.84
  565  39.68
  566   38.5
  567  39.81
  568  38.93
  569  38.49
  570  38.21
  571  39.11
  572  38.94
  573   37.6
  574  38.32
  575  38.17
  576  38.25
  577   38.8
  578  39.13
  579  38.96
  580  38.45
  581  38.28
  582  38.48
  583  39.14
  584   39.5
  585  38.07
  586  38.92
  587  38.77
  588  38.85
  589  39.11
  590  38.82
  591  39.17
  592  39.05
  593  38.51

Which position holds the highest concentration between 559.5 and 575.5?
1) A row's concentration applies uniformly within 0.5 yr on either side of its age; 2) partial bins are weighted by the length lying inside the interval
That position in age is 567 yr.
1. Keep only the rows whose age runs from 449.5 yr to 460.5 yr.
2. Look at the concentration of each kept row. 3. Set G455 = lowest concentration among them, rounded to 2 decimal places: 52.31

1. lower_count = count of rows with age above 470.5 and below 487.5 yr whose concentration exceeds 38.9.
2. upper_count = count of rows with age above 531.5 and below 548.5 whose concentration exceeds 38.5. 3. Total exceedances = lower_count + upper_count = 24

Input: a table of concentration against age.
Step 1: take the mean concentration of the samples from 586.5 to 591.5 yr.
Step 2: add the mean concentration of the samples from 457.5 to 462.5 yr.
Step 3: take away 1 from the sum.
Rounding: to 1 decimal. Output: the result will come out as 89.8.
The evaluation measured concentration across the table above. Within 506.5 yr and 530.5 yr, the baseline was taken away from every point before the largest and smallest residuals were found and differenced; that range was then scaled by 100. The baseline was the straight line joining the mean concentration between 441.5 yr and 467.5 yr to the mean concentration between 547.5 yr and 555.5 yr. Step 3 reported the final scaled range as 394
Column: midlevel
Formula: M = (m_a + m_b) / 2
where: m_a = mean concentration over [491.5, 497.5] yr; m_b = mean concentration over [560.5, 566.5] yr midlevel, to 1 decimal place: 38.5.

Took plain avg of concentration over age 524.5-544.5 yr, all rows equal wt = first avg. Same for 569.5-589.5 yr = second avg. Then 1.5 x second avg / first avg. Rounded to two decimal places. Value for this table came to 1.50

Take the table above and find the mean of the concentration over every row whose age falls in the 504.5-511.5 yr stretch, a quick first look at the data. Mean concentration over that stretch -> 38.39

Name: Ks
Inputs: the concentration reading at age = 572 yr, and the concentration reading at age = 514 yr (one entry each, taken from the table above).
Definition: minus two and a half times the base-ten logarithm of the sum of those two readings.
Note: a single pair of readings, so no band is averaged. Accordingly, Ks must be -4.72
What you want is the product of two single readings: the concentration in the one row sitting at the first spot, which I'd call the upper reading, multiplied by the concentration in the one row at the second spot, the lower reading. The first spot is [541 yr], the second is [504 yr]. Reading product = 1440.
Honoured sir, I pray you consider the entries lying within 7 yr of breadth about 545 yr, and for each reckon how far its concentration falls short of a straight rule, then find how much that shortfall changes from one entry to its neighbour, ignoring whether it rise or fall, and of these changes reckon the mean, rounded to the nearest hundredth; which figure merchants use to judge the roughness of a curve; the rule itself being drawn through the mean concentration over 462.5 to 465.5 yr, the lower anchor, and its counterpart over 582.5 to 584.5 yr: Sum 0.61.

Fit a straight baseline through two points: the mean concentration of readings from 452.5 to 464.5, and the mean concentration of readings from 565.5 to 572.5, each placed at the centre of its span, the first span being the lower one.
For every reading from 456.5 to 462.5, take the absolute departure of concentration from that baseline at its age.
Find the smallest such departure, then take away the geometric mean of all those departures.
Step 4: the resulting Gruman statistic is -0.32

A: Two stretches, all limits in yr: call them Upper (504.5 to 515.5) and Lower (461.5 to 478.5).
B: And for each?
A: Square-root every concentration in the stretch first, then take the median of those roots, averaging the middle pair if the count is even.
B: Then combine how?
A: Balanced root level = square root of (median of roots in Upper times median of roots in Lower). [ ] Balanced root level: 6.44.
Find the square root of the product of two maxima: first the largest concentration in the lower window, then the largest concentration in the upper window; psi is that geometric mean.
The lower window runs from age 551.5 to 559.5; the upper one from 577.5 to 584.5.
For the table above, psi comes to 39.4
